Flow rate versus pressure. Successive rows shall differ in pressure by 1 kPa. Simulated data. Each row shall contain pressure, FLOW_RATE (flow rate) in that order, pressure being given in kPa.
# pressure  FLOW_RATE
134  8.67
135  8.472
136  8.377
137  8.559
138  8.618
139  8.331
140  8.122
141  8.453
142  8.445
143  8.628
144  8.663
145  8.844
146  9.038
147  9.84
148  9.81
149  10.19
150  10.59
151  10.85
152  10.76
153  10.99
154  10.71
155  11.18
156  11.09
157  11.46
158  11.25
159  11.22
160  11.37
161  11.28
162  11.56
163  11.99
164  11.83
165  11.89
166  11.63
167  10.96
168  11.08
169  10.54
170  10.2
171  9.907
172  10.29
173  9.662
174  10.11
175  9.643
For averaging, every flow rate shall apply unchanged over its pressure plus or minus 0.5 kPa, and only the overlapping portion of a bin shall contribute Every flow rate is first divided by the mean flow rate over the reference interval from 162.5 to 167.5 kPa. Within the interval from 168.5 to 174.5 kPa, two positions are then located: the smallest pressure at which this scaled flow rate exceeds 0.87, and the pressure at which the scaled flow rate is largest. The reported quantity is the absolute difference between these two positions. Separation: 0 kPa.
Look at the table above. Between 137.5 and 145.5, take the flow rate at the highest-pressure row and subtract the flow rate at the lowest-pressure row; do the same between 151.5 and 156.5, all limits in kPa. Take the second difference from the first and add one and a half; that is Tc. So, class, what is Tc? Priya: 1.4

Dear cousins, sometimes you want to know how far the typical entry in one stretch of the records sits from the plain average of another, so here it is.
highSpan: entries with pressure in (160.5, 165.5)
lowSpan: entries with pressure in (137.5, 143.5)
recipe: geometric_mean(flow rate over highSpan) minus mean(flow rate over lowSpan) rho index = 3.3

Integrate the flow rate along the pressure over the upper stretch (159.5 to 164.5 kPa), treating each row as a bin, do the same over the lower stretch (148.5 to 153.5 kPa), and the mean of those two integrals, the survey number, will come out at 55.7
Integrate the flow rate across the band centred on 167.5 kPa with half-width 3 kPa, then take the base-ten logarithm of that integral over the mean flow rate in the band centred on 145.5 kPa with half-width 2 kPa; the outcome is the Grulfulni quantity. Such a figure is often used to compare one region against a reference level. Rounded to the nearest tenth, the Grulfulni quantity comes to 0.9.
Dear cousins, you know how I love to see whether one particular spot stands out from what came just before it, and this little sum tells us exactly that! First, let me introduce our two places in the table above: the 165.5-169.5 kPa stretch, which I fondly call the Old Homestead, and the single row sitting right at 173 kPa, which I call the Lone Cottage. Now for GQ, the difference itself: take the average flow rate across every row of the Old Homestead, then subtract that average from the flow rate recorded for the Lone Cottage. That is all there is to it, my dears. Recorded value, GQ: -1.4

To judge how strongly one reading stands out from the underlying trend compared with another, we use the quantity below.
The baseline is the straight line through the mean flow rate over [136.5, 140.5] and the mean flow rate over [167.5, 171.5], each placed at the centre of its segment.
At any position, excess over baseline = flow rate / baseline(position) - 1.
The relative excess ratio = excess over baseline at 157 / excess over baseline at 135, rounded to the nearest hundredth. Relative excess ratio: 5.35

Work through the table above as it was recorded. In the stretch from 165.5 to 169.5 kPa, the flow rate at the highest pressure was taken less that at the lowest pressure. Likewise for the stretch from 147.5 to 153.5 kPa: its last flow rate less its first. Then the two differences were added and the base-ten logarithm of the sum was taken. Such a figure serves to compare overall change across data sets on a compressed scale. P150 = -1.05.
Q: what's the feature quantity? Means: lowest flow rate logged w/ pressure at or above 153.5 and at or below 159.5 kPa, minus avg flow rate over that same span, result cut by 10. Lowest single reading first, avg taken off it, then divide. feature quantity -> -0.044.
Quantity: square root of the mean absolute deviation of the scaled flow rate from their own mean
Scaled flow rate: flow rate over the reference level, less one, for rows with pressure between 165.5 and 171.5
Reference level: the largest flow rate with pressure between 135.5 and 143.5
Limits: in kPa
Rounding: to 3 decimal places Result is 0.242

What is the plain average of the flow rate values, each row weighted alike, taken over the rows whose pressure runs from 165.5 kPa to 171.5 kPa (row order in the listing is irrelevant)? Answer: 10.7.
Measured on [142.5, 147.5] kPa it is 9.0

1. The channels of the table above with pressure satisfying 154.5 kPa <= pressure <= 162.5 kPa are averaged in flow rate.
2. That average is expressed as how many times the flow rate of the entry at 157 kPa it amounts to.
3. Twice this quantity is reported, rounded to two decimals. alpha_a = 1.97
